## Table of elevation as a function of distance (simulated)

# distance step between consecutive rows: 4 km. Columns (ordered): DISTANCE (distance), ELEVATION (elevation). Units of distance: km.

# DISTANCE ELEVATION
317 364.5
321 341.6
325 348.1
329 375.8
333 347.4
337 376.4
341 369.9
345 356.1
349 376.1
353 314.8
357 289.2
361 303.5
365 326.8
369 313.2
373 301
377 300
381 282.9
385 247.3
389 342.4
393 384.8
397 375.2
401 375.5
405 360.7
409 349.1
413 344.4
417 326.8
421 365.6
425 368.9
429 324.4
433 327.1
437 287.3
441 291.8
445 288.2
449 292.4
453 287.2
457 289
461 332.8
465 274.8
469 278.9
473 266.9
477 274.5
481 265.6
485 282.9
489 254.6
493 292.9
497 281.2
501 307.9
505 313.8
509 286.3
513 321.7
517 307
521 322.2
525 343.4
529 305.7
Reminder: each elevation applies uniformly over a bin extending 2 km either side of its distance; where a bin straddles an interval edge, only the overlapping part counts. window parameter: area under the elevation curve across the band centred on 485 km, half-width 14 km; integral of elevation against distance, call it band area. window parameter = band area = 7674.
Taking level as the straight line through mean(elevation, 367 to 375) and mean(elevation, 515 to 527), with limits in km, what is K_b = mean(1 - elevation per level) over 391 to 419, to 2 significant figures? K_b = -0.16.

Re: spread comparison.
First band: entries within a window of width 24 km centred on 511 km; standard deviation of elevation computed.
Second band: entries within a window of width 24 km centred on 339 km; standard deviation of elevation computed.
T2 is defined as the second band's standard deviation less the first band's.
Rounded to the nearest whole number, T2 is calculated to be -1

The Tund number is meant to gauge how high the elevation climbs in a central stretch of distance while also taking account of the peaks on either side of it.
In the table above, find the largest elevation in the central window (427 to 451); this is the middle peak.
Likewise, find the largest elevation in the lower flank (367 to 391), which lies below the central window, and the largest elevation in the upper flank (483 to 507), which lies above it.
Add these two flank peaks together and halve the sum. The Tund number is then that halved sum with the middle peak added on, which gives 655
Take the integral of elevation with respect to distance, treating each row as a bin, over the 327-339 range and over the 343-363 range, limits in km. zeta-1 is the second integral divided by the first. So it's 1.5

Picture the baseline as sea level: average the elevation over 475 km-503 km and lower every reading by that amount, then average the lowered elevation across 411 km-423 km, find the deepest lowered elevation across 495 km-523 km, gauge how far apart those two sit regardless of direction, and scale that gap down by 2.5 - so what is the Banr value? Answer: 26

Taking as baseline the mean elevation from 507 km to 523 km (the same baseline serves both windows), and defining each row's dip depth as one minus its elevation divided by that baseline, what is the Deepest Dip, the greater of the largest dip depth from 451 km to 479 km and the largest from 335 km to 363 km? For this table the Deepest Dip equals 0.137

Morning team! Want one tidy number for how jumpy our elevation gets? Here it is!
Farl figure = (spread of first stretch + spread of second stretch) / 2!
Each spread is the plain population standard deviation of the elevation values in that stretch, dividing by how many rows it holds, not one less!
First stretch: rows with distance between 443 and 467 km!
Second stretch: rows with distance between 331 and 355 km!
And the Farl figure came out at 20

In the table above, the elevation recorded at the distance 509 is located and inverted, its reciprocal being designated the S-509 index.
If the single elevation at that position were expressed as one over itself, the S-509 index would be 0.0035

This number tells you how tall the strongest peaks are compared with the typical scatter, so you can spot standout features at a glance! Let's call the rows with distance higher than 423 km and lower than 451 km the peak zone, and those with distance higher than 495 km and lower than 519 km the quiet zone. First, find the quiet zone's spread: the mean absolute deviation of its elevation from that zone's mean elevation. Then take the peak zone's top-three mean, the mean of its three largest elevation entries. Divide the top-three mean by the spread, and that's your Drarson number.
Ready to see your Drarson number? 27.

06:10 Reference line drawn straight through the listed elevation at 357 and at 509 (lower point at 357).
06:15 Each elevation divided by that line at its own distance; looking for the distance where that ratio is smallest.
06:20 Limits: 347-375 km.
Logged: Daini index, 357 km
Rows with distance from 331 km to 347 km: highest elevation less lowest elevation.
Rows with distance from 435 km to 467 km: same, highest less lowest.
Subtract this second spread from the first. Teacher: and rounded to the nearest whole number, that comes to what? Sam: -29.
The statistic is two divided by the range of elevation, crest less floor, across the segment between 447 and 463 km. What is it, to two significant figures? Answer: 0.044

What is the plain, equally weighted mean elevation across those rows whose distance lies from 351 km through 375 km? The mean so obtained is 308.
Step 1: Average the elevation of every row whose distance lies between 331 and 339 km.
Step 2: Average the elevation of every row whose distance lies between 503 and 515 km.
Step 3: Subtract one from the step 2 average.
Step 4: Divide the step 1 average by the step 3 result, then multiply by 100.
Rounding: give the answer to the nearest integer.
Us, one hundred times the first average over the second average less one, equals 118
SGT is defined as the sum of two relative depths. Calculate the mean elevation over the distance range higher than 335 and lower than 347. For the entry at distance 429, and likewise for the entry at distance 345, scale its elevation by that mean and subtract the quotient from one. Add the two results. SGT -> 0.15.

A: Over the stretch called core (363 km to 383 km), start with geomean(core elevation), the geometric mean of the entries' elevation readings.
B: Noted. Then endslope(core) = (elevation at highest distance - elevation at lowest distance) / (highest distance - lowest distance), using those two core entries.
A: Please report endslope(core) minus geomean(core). -307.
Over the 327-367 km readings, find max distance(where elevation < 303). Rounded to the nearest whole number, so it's 357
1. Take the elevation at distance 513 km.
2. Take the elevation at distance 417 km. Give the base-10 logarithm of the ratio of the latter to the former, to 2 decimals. 0.01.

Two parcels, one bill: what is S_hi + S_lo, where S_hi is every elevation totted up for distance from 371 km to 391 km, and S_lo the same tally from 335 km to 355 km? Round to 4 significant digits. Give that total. 3267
